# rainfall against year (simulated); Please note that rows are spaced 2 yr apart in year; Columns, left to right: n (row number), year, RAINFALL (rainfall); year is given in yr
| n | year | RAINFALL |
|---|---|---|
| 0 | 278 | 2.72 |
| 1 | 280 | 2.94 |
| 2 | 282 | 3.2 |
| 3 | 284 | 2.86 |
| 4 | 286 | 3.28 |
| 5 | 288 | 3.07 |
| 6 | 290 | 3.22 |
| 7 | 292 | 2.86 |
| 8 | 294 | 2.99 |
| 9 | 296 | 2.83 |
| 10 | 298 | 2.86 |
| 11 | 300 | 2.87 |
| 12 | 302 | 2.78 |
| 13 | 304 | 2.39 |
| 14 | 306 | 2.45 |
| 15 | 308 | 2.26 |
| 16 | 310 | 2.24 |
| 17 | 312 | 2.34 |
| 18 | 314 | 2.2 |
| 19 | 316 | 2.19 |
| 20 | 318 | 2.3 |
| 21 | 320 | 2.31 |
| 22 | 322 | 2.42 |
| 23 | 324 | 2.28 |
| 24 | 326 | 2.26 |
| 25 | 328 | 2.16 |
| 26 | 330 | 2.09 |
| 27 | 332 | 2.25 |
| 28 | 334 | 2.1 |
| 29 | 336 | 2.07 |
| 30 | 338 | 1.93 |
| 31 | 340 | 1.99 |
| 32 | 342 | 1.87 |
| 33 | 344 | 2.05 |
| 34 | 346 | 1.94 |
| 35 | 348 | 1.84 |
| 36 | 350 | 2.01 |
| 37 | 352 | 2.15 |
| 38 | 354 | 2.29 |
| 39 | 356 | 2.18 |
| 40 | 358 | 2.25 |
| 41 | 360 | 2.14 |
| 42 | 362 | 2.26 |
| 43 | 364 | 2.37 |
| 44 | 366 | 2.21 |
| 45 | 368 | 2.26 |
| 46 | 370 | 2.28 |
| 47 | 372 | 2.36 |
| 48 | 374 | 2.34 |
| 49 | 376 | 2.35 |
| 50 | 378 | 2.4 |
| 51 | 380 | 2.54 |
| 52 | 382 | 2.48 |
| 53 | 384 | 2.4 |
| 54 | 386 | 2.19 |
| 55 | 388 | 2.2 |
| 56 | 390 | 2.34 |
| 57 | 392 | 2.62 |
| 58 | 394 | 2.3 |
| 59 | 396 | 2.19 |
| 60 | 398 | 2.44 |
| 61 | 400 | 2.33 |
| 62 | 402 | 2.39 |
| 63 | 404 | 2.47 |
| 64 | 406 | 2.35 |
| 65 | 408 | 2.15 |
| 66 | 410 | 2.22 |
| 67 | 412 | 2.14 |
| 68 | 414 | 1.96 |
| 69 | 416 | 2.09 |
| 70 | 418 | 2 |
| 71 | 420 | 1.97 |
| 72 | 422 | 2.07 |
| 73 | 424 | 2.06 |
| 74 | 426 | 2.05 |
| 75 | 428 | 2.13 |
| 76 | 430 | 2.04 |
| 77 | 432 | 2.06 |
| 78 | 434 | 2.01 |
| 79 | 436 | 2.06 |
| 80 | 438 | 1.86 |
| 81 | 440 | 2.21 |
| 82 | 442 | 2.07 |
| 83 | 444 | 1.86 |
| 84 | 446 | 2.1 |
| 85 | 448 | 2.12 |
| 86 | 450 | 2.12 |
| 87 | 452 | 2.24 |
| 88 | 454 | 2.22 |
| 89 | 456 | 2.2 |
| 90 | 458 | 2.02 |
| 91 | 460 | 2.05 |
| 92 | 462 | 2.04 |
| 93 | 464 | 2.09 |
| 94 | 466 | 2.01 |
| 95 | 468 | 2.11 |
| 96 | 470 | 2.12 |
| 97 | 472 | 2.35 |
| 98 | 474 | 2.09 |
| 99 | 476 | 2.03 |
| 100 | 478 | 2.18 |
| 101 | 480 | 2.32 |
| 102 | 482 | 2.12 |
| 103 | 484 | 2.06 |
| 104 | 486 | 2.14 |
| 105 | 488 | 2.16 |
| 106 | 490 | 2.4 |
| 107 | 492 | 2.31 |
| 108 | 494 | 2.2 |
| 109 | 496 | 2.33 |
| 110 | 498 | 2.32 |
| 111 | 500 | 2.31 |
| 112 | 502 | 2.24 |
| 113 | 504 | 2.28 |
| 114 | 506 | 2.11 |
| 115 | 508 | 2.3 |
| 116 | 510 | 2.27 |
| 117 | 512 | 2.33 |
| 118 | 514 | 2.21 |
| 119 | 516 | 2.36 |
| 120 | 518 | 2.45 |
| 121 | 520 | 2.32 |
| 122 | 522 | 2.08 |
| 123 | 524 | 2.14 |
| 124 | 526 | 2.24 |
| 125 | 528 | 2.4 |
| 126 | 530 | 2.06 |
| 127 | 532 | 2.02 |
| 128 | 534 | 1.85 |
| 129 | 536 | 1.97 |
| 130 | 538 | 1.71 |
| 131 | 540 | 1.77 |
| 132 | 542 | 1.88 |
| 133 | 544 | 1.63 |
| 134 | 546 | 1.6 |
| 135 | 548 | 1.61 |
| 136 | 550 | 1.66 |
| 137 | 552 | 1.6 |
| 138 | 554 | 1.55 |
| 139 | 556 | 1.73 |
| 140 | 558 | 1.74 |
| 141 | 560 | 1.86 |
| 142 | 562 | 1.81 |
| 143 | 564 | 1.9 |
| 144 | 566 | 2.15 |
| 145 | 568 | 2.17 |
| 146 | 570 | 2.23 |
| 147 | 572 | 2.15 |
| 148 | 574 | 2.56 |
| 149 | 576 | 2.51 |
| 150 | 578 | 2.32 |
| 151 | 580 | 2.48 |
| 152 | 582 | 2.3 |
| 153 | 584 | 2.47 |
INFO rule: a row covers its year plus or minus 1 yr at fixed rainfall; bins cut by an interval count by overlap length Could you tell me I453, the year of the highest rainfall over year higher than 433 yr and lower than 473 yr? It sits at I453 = 472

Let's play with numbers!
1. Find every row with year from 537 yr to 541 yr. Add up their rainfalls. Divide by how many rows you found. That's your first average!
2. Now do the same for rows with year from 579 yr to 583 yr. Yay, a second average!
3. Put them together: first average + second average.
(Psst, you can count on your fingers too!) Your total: 4.1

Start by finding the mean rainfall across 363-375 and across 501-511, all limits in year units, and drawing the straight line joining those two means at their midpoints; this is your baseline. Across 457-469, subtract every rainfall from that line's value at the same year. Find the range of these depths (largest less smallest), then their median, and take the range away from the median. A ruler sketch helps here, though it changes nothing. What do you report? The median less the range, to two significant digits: 0.11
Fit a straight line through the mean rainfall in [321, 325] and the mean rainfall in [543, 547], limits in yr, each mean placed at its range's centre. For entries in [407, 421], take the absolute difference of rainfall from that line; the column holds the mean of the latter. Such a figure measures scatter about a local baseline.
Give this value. 0.079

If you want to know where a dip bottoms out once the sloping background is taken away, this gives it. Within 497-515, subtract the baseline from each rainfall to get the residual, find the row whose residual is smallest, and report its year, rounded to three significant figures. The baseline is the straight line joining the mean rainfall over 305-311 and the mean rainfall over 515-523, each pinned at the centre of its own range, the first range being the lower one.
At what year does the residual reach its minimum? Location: 506 yr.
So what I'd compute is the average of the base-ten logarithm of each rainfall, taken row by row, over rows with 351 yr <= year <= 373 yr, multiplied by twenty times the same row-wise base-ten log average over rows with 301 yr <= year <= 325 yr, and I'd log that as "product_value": 2.6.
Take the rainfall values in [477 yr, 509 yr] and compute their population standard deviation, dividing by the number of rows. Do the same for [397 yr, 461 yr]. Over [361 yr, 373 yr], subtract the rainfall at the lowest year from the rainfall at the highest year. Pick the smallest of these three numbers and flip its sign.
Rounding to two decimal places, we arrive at -0.10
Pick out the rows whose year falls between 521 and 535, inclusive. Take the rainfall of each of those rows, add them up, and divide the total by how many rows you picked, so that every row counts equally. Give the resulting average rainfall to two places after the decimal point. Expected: 2.11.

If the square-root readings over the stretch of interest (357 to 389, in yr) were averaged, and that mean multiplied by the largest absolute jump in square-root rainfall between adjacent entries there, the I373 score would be 0.105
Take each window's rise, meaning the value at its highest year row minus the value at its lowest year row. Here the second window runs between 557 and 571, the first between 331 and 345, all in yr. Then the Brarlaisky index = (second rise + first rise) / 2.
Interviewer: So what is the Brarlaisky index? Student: 0.145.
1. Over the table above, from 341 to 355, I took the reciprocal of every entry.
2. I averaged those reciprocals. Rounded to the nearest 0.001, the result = 0.497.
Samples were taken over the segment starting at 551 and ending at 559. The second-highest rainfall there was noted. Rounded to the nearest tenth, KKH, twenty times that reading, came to 34.6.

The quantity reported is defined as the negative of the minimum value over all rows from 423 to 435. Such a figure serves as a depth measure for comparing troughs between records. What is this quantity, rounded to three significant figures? -2.01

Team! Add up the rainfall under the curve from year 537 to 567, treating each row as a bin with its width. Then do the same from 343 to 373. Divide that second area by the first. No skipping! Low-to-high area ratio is 1.24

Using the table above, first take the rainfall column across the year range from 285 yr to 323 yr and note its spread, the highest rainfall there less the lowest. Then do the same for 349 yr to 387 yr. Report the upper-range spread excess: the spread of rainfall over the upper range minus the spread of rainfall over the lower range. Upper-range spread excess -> -0.6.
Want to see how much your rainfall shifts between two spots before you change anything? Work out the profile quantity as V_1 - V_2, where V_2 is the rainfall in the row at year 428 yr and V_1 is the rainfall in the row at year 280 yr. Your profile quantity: 0.81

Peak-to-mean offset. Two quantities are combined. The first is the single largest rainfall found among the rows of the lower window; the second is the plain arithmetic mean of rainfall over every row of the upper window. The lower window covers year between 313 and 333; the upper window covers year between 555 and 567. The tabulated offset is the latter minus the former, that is -0.6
